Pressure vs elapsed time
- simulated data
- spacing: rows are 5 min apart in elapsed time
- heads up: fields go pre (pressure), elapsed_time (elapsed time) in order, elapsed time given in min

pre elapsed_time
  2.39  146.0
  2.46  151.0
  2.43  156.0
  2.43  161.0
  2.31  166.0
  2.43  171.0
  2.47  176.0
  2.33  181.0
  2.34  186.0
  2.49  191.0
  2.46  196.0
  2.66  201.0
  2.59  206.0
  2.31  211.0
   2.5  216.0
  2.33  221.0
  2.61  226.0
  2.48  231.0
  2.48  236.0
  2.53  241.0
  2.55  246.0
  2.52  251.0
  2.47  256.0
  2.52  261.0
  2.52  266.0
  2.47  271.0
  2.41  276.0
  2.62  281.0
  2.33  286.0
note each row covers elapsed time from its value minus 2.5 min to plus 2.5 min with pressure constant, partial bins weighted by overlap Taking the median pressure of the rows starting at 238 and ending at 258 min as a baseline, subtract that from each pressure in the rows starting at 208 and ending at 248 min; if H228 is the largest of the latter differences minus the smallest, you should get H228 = 0.30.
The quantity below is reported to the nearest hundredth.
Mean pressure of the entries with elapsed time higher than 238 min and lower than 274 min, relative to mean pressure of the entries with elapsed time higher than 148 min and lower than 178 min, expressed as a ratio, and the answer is 1.04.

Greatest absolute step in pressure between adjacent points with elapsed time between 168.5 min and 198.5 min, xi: 0.15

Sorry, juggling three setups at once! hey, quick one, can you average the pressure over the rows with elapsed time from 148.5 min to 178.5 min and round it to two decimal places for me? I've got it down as 2.42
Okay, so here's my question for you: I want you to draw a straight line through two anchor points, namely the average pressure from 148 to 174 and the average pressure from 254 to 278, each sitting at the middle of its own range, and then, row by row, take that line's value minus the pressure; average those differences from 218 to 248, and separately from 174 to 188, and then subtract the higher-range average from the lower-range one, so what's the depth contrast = 0.08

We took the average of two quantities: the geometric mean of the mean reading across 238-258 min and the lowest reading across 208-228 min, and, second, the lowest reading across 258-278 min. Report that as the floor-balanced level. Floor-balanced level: 2.41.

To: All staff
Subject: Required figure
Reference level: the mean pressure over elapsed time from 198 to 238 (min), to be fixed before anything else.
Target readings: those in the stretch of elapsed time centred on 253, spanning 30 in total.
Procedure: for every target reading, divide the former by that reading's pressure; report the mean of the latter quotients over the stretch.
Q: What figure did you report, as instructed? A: 0.99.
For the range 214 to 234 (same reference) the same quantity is 1.01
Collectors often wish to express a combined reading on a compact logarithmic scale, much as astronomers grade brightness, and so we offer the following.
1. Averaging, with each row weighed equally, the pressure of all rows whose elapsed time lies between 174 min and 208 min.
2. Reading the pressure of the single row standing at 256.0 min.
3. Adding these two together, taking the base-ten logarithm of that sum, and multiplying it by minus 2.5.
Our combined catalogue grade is -1.736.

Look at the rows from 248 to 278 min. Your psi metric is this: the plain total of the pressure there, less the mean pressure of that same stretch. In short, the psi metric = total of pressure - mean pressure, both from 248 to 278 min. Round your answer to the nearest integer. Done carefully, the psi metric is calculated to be 12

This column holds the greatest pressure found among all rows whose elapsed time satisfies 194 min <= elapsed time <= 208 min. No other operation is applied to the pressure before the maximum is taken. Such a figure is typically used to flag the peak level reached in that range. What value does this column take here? 2.66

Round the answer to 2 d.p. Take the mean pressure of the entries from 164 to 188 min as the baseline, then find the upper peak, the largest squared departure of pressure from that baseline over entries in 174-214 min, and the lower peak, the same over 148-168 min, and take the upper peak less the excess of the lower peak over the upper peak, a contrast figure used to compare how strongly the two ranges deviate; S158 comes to 0.15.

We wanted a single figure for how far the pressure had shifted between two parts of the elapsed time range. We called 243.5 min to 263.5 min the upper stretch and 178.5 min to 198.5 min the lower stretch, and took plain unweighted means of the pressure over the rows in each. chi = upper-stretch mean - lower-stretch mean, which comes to 0.11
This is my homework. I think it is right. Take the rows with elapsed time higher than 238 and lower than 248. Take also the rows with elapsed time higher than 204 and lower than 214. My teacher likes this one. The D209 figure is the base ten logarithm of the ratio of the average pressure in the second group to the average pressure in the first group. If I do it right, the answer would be -0.016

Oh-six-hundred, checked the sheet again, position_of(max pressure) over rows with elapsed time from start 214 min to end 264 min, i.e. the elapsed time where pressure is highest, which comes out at 226.0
